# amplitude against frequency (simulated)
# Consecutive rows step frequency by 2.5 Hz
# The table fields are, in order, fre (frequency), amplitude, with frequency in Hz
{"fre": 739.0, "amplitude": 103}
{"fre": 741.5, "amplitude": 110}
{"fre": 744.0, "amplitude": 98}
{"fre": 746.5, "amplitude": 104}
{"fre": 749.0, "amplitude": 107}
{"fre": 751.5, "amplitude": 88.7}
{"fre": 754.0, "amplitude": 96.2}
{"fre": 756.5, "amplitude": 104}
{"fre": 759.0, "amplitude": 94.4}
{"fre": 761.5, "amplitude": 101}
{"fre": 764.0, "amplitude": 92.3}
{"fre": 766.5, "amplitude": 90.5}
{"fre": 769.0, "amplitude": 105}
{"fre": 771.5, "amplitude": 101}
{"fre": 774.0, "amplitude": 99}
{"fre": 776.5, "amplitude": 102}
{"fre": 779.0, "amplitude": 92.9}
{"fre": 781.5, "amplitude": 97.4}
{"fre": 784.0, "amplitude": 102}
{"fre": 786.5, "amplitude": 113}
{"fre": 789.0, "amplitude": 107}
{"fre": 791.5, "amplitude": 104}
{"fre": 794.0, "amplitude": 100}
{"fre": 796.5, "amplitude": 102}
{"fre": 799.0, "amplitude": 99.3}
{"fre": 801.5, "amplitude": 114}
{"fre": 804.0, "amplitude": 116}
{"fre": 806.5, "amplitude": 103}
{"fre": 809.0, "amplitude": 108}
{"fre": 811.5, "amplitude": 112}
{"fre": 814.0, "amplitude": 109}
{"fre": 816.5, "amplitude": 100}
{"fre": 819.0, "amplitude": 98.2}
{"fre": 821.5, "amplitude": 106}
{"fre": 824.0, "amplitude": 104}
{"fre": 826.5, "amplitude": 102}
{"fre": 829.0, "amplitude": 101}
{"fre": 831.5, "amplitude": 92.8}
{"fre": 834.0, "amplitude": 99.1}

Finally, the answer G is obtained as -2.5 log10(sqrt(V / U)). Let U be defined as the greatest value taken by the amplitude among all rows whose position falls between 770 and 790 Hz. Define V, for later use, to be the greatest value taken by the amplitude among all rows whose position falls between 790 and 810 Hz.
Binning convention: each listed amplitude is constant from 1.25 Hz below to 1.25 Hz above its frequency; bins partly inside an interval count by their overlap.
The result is -0.01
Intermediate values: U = 113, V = 116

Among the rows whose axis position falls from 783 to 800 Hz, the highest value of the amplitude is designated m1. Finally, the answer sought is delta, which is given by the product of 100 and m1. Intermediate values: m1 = 113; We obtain 11300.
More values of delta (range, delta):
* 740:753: 11000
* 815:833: 10600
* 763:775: 10500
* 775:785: 10200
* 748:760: 10700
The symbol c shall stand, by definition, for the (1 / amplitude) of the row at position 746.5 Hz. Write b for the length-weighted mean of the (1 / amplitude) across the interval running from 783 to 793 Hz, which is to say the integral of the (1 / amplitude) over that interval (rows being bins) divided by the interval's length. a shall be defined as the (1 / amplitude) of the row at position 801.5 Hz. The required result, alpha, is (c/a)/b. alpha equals 117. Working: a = 0.0088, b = 0.0094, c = 0.0096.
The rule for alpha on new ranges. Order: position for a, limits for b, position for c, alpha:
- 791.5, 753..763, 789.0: 96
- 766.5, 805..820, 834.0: 96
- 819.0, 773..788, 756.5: 95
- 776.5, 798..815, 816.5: 111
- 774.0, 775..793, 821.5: 95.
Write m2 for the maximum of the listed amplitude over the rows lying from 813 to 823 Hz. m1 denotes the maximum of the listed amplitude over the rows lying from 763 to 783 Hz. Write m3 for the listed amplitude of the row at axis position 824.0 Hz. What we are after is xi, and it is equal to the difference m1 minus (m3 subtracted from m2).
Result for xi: 100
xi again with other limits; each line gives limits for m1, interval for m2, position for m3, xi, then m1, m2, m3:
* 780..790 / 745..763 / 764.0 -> 98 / 113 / 107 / 92.3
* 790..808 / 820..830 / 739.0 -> 113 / 116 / 106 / 103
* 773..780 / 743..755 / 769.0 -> 100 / 102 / 107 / 105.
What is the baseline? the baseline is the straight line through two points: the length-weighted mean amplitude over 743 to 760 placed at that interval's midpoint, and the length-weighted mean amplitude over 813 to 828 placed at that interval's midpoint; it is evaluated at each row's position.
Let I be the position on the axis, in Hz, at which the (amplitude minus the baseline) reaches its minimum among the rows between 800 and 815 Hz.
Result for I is 806.5 Hz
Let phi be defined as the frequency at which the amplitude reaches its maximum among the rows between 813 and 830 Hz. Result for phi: 814.0 Hz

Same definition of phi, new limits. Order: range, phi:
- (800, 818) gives 804.0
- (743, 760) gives 749.0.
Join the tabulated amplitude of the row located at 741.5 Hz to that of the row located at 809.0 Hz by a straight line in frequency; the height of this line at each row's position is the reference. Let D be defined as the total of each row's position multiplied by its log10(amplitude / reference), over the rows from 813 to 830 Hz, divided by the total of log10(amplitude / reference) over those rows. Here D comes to 822.4 Hz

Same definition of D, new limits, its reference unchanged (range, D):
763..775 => 767.9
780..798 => 788.7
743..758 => 750.5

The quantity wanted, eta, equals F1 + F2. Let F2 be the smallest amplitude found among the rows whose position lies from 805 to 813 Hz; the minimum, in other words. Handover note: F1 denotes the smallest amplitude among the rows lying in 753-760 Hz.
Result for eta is 197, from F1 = 94.4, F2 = 103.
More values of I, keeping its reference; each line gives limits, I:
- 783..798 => 794.0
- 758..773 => 766.5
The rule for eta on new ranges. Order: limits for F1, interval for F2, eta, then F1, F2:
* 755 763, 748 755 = 183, 94.4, 88.7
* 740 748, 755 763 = 192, 98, 94.4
